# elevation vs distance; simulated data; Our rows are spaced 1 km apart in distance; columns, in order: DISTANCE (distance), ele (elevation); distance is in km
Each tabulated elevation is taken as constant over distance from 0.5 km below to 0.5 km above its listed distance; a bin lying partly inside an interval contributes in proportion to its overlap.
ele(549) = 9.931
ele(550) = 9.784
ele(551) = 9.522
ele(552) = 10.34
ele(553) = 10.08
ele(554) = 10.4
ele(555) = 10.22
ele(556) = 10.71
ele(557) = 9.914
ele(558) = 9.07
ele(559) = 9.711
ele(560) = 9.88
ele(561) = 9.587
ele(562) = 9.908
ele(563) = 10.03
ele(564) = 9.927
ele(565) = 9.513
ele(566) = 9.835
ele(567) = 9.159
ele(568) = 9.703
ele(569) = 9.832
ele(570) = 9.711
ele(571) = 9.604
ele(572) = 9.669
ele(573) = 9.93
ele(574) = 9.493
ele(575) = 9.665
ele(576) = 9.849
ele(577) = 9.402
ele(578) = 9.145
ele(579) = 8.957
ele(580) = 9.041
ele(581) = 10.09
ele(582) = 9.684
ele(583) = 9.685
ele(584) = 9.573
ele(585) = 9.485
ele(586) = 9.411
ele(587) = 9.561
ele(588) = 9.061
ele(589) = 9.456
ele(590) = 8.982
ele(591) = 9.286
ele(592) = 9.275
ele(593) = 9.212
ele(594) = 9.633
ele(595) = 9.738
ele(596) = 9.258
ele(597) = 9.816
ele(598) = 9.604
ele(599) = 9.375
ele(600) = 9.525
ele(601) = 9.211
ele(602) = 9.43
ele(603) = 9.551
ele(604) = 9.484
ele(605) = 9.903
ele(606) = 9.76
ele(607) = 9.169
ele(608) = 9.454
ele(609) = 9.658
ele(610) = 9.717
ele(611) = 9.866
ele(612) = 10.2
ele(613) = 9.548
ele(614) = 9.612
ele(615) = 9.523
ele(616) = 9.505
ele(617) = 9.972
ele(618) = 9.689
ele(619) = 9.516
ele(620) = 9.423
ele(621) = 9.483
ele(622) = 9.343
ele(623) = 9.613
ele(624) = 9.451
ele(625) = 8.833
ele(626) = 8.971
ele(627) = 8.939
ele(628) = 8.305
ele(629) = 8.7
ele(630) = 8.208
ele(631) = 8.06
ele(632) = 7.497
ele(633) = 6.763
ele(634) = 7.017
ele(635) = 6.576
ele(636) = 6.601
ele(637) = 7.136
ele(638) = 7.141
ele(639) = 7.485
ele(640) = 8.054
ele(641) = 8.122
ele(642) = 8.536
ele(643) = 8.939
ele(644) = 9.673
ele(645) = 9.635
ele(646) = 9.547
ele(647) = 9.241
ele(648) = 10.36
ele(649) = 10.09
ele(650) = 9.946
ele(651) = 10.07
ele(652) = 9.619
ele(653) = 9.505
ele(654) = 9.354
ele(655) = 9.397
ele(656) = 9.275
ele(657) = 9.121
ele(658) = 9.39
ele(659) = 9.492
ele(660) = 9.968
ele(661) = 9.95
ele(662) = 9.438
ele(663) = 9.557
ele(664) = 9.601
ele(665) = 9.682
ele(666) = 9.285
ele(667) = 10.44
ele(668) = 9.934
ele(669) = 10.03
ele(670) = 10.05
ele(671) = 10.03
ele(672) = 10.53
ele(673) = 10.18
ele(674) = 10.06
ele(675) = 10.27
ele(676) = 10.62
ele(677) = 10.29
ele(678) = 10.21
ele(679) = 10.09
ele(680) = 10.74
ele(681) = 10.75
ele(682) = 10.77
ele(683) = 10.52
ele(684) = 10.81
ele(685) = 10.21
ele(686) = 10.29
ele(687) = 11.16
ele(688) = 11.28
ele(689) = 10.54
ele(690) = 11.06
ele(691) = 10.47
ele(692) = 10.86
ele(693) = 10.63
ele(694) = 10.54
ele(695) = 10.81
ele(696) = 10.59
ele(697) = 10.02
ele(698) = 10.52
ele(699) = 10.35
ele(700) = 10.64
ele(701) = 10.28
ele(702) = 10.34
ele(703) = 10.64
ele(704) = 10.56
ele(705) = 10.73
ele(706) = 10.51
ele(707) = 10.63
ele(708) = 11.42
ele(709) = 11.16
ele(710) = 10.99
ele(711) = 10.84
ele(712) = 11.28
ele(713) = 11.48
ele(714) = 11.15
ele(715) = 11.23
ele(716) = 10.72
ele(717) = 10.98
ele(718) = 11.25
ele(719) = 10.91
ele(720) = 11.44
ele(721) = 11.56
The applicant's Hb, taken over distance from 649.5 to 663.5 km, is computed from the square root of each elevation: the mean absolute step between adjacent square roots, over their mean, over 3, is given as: 0.0035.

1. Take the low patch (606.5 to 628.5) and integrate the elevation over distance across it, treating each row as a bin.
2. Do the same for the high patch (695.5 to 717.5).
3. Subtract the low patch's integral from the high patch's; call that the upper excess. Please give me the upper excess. 29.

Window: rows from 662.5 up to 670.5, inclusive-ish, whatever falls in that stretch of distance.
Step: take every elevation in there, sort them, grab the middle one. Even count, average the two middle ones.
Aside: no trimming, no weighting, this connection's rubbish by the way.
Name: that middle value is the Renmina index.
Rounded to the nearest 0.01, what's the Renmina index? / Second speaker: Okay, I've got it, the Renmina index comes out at 9.81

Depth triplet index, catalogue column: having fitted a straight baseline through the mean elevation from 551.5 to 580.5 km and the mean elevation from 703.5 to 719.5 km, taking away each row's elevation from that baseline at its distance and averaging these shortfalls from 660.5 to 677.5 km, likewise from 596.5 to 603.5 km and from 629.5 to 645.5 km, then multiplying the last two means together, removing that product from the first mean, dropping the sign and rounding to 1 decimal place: 0.7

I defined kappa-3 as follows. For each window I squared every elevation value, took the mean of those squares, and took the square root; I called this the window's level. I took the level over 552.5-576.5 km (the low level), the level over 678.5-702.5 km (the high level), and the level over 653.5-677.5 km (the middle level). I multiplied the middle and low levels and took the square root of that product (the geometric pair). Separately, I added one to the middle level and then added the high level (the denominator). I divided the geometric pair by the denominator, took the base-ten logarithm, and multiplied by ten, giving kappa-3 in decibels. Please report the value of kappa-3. -3.39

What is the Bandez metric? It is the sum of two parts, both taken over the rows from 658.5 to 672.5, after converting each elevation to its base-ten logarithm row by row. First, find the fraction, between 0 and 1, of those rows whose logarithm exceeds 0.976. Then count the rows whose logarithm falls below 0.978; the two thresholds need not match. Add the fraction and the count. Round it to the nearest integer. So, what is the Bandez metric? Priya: 4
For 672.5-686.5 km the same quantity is 1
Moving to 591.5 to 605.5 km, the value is 8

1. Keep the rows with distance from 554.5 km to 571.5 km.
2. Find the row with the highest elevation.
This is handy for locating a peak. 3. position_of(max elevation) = 556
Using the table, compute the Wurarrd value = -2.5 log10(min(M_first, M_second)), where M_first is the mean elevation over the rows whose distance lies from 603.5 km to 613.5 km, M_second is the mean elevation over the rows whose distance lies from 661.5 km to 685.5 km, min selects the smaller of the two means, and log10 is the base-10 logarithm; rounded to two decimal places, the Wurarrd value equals -2.46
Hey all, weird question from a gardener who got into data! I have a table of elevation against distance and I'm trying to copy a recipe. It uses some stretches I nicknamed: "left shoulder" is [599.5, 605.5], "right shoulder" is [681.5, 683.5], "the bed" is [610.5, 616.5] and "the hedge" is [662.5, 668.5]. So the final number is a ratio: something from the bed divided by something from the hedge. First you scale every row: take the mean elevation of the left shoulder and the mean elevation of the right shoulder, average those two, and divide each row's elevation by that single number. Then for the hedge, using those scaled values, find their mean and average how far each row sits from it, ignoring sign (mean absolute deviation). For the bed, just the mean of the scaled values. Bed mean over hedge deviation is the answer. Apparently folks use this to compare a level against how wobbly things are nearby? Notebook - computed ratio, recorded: 33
